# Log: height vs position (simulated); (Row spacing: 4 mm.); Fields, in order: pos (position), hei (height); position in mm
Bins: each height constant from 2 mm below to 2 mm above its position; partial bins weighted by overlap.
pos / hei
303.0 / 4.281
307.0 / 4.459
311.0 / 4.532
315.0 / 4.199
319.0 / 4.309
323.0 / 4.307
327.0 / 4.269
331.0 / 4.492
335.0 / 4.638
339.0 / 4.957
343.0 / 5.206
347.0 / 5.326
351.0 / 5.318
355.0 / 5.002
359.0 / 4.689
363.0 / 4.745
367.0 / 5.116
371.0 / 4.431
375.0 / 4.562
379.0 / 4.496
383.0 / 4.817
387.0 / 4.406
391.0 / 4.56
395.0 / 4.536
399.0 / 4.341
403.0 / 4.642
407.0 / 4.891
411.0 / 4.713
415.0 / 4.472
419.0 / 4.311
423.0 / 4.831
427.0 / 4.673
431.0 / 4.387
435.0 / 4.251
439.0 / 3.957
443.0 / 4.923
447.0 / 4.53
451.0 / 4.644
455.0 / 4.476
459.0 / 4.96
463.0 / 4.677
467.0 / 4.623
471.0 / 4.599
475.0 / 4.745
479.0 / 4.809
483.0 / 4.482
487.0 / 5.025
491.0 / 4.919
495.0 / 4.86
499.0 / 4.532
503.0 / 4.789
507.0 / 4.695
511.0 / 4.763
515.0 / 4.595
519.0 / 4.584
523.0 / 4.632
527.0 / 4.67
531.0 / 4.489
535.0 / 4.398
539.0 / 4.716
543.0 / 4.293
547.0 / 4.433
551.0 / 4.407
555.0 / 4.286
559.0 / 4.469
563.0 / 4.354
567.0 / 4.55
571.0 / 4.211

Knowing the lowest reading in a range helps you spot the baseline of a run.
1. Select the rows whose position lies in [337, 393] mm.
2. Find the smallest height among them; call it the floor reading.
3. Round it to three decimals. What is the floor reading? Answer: 4.406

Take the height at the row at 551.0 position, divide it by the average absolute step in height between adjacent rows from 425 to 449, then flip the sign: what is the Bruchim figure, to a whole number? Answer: -11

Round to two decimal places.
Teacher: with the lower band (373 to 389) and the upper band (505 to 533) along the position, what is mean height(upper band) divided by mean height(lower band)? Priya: 1.01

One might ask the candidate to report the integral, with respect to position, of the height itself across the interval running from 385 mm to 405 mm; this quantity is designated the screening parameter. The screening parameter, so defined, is 90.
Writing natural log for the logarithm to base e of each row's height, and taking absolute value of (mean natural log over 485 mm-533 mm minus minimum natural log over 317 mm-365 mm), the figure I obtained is 0.098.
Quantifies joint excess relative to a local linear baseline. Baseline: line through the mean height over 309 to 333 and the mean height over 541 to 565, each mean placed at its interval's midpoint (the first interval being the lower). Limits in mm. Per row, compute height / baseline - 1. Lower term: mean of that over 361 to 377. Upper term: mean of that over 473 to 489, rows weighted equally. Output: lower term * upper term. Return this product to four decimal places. 0.0075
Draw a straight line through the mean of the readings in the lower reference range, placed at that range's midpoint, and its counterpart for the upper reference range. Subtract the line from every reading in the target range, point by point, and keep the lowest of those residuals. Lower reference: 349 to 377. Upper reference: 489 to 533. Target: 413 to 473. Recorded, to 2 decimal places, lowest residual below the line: -0.80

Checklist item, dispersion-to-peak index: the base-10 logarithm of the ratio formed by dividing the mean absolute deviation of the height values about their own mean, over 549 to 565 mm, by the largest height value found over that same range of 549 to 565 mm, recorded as -1.88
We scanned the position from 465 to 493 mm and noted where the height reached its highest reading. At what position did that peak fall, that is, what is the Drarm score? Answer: 487.0 mm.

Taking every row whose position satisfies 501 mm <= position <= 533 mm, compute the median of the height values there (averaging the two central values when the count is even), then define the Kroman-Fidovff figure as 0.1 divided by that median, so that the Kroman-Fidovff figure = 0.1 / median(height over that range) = 0.0215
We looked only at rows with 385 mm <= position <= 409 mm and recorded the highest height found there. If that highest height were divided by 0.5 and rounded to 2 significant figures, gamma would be 9.8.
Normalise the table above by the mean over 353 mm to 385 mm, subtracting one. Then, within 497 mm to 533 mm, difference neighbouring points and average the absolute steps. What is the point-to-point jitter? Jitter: 0.023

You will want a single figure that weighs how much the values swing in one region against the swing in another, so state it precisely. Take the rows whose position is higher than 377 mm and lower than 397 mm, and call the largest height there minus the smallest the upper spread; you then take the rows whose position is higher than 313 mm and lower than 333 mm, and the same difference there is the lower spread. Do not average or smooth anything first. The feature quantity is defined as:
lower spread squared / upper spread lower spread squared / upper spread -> 0.2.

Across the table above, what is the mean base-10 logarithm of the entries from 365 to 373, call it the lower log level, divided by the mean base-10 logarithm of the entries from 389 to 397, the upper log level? 1.03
